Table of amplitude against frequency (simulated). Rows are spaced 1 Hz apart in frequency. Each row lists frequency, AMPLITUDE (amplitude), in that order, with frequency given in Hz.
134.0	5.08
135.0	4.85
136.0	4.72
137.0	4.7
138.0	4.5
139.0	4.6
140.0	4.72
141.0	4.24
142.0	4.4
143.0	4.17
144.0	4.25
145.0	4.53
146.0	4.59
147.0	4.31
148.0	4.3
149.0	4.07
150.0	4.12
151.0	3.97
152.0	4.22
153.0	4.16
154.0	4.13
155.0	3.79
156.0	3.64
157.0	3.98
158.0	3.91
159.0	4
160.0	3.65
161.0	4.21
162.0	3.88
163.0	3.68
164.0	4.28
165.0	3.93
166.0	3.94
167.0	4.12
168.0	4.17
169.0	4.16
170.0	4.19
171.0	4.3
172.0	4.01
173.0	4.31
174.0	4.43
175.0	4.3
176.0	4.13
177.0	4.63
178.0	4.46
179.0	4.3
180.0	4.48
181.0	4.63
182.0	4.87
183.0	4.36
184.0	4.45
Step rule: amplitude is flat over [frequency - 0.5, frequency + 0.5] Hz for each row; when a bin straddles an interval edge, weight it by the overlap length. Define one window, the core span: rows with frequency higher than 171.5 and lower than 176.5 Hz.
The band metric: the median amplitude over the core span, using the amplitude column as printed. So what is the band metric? 4.30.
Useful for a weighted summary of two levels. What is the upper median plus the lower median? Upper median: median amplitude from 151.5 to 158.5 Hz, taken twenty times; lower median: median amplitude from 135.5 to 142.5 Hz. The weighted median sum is 84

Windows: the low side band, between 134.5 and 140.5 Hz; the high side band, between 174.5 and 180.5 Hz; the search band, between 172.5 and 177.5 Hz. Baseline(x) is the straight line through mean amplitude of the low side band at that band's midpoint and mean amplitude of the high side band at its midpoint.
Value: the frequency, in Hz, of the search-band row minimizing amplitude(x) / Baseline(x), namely 176.0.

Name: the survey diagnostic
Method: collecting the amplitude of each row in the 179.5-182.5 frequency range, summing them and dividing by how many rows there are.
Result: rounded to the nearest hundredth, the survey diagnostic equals 4.66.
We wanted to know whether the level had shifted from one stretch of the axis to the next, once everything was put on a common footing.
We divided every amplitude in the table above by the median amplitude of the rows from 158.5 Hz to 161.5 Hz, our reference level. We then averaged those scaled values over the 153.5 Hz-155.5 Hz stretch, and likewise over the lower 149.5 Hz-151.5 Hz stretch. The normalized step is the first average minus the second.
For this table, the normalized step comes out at -0.02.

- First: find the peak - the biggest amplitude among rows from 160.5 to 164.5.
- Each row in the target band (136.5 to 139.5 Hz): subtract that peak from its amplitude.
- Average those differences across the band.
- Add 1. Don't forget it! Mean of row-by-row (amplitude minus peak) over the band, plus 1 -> 1.32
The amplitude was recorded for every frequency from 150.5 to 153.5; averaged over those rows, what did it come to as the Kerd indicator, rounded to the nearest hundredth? 4.12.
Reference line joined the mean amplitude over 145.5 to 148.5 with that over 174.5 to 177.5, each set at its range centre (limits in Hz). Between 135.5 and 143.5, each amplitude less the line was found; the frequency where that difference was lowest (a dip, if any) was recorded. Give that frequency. 143.0 Hz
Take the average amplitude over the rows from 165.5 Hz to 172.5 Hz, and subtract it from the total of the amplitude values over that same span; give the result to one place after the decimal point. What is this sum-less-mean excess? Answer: 24.8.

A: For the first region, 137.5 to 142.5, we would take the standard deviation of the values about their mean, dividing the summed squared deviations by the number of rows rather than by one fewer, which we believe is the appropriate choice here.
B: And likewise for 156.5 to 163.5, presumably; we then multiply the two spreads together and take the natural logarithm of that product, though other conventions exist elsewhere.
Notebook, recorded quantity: -3.52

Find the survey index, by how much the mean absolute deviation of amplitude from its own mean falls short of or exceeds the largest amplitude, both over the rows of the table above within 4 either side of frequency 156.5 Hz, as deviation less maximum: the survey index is -4.00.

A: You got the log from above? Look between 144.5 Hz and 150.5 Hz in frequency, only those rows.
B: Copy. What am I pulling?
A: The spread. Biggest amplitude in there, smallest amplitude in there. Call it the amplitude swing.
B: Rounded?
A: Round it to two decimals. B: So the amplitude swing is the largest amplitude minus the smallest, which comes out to 0.52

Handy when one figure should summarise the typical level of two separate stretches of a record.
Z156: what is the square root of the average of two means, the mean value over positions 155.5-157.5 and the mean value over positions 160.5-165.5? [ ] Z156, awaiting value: 1.98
